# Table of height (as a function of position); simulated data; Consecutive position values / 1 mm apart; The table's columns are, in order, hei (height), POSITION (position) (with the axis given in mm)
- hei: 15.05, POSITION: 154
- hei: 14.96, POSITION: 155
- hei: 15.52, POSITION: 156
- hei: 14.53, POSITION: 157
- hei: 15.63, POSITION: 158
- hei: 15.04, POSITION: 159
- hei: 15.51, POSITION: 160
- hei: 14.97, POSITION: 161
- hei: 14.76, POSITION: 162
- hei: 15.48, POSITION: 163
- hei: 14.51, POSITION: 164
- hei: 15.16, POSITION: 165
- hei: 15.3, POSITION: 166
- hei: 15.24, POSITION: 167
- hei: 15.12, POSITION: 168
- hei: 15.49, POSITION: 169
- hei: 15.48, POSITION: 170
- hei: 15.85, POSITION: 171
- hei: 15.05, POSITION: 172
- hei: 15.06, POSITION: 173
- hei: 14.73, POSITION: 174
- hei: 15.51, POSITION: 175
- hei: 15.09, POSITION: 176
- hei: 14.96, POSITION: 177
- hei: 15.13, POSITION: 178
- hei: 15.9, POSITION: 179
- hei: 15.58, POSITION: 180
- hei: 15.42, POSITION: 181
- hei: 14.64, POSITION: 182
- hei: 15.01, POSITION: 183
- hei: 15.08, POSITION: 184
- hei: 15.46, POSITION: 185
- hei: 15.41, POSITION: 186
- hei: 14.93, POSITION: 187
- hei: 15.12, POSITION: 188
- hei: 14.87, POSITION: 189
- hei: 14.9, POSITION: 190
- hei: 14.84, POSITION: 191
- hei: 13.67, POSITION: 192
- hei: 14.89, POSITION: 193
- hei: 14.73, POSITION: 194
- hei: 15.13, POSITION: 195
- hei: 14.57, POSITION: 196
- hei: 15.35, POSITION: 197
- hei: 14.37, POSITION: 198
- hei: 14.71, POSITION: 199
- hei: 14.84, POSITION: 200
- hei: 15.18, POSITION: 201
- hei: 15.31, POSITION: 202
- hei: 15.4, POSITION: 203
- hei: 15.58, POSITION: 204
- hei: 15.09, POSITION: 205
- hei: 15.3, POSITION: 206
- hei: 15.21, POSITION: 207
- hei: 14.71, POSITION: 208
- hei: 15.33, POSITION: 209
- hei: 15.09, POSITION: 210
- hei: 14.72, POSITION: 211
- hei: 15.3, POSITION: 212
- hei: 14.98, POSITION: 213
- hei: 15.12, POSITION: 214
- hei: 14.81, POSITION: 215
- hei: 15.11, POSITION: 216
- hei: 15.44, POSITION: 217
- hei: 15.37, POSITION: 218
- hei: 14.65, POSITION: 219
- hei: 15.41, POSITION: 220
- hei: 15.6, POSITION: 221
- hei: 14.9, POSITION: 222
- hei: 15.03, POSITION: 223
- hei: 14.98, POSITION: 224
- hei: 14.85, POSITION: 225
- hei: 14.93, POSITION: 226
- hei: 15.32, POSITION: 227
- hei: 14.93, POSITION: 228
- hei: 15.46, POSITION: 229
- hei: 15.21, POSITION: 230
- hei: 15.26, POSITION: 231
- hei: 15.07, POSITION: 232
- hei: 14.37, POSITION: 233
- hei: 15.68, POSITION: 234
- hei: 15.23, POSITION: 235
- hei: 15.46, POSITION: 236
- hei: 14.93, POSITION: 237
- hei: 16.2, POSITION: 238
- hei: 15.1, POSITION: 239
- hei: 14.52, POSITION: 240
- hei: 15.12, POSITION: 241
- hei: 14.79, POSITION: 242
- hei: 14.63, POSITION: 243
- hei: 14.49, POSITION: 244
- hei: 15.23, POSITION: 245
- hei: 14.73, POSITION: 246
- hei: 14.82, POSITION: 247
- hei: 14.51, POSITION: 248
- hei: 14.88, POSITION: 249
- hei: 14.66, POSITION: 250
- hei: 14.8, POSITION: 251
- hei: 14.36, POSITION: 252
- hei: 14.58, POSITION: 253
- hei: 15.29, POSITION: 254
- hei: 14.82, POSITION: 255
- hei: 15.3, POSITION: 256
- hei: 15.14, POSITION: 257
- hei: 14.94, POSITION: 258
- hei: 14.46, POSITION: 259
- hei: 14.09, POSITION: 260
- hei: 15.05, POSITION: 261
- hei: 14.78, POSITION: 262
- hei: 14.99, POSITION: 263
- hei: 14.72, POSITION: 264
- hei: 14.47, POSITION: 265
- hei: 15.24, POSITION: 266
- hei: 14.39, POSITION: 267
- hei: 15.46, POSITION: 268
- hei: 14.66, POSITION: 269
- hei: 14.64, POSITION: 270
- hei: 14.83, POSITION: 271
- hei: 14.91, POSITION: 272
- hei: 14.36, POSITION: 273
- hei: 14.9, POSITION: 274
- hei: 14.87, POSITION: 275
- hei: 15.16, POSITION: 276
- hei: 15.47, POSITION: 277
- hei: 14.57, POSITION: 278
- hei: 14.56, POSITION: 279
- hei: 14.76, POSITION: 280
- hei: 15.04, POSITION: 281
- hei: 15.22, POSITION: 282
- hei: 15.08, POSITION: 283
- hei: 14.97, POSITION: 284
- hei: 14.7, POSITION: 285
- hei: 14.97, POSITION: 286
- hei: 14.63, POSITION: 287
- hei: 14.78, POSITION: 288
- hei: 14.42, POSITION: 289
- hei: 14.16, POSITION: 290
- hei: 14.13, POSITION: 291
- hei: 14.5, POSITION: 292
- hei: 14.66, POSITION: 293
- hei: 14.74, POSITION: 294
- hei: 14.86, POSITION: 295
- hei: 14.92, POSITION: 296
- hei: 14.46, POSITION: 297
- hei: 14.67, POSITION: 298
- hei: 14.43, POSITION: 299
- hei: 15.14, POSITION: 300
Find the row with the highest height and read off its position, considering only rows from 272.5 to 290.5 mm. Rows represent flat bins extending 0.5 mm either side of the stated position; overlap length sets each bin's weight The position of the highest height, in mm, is 277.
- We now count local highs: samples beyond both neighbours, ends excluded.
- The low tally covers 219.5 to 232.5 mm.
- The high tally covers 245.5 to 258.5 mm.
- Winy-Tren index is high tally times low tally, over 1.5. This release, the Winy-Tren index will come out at 16.7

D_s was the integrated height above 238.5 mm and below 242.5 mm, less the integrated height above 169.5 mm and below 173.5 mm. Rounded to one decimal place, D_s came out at -1.9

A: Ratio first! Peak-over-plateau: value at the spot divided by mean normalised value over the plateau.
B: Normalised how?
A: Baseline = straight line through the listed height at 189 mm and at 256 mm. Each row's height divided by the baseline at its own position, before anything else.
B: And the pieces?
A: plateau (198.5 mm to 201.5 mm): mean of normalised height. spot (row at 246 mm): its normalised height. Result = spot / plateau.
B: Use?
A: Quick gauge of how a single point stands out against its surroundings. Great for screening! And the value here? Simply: 0.969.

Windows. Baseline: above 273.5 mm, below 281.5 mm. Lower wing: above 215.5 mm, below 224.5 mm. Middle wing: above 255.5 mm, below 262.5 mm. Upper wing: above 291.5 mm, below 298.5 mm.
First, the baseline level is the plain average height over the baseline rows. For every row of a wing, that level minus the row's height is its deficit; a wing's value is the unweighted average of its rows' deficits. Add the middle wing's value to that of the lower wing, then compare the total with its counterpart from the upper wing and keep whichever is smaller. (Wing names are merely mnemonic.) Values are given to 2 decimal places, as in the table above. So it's -0.16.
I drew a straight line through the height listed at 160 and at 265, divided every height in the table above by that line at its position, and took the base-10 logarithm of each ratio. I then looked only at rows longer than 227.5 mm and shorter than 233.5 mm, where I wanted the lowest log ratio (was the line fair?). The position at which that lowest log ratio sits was 233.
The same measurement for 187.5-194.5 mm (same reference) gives 192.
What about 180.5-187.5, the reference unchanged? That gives 182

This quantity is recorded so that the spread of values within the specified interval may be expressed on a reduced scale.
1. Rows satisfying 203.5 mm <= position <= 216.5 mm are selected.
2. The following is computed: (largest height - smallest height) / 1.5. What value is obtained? 0.58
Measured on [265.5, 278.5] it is 0.74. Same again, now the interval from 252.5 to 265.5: 0.81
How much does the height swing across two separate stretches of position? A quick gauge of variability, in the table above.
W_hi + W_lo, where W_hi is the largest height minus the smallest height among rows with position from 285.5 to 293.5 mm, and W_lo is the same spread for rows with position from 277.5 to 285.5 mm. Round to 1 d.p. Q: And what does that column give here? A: 1.5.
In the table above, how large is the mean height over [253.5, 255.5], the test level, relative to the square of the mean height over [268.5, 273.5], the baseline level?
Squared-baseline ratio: 0.0699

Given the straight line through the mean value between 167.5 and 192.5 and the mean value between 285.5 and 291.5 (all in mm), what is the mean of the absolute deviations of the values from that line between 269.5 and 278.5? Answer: 0.31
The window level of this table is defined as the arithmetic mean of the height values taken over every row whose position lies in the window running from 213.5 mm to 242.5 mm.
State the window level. 15.1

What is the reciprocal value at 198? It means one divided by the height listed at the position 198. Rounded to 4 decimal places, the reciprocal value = 0.0696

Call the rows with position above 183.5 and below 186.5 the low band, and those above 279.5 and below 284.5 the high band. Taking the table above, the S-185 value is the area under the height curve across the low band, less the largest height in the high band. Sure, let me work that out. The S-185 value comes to 31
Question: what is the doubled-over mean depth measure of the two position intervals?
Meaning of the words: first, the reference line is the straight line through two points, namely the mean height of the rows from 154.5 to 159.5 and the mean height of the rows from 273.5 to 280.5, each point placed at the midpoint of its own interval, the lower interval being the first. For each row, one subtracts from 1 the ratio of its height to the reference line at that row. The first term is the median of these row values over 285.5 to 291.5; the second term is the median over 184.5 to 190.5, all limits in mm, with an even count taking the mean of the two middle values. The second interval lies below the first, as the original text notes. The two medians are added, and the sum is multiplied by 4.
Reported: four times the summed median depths 0.11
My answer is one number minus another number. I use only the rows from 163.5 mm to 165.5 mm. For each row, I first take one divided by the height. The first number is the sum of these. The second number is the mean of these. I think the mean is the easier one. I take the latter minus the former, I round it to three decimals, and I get -0.067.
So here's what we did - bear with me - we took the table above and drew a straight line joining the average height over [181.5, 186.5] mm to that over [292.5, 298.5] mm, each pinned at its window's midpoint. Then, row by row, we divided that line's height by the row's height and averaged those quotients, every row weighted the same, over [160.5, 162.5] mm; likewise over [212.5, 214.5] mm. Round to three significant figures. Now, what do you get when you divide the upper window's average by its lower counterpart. 0.976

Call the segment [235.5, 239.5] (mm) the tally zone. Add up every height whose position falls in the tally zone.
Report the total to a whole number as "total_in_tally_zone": 62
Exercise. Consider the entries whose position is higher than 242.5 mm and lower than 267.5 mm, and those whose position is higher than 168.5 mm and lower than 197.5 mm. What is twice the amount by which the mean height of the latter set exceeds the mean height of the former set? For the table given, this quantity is 0.65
